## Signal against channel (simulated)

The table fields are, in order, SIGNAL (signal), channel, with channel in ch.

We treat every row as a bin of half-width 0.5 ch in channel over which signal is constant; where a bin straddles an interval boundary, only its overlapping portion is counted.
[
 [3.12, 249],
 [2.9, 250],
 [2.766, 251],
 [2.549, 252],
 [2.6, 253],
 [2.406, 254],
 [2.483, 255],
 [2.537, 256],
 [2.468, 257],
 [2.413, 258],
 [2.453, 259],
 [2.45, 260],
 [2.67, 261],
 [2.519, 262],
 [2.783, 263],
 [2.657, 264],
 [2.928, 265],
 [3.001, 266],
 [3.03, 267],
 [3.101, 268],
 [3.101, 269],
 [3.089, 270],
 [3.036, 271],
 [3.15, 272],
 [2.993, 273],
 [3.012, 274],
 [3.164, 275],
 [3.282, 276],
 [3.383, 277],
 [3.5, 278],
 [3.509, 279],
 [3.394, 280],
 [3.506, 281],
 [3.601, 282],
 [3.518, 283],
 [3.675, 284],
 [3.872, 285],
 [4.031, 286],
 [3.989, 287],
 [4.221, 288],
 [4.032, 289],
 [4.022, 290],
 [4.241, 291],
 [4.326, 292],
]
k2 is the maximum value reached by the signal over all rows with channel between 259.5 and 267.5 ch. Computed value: 3.03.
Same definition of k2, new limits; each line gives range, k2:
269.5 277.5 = 3.383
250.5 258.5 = 2.766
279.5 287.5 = 4.031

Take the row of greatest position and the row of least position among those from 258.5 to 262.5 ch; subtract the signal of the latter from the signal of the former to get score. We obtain 0.07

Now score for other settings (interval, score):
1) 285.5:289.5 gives 0.00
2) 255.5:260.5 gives -0.09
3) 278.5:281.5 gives 0.00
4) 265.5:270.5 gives 0.09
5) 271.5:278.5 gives 0.35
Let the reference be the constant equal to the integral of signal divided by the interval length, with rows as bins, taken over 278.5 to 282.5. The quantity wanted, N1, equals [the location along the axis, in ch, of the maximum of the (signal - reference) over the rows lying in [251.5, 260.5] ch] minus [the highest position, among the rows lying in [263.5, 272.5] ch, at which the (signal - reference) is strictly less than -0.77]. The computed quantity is -11 ch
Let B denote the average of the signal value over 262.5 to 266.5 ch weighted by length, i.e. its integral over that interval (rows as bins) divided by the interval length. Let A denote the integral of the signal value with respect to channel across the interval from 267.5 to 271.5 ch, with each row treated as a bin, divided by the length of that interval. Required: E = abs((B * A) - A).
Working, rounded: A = 3.1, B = 2.8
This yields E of 5.7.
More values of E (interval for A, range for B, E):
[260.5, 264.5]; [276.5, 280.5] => 6.5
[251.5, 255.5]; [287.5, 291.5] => 7.9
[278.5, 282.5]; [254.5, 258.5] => 5.2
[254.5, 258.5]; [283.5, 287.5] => 7.2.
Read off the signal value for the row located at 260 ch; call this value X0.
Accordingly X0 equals 2.45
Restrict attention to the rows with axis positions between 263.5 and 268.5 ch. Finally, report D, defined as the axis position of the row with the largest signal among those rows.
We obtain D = 268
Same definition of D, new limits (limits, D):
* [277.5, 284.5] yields 284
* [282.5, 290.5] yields 288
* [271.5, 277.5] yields 277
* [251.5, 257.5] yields 253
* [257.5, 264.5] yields 263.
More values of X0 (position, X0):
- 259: 2.453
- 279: 3.509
